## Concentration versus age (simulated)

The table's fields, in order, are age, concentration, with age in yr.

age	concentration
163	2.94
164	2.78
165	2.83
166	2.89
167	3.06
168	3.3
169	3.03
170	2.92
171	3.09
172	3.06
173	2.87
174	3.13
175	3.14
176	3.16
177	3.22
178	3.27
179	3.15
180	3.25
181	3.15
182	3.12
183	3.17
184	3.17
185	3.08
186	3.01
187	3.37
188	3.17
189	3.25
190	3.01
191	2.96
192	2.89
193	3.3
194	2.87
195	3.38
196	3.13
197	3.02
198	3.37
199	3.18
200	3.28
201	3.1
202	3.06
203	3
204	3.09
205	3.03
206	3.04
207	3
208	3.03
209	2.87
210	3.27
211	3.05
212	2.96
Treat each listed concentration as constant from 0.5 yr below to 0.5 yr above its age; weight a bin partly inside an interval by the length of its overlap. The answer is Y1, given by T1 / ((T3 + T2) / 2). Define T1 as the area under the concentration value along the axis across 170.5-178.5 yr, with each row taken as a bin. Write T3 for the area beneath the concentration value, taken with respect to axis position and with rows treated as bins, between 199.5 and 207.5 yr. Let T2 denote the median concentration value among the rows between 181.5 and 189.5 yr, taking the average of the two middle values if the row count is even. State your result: 1.80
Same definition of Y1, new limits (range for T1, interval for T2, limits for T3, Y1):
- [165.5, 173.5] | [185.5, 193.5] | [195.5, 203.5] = 1.72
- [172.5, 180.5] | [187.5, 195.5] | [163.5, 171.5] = 1.87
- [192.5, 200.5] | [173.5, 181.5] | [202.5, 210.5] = 1.86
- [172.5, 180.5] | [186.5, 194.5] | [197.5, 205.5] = 1.79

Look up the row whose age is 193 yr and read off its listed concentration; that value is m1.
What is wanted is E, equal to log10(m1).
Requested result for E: 0.519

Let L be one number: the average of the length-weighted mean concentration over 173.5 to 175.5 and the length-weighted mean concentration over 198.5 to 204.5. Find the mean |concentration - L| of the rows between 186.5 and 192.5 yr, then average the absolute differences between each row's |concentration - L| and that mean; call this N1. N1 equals 0.061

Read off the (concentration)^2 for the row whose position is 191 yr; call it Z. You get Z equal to 8.8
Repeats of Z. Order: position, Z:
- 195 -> 11.4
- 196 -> 9.8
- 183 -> 10.0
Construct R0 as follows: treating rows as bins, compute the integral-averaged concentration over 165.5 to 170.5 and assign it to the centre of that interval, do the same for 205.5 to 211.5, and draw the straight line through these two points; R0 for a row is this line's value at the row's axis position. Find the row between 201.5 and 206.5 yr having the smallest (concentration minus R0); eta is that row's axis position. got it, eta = 203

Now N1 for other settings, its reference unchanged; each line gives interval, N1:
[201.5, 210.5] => 0.043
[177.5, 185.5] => 0.038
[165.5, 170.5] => 0.059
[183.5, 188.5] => 0.065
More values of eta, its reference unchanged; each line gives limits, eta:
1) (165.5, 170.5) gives 166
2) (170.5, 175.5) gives 173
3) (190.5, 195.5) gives 194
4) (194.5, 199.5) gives 197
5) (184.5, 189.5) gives 186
